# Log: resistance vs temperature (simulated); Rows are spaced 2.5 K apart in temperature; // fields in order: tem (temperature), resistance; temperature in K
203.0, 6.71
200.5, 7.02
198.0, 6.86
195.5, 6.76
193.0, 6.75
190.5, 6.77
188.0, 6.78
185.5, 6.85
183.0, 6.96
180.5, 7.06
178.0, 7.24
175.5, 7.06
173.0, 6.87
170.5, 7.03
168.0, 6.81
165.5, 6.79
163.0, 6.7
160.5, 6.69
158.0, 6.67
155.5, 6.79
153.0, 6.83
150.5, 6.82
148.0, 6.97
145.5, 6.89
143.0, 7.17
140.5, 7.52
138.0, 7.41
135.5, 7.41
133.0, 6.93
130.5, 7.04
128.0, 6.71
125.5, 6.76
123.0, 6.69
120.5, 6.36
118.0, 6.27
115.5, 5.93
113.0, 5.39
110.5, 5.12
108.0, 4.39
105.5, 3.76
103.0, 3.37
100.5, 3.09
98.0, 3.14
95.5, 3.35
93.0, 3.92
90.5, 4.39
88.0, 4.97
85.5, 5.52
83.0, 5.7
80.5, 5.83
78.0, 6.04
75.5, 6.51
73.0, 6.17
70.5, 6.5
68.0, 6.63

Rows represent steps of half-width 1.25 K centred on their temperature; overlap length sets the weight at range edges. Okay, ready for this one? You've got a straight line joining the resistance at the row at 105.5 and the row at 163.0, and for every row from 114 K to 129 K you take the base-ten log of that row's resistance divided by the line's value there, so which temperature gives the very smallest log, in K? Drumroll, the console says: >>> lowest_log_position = 128.0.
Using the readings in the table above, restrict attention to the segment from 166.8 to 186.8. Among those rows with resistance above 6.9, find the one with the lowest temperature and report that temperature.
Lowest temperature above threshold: 170.5 K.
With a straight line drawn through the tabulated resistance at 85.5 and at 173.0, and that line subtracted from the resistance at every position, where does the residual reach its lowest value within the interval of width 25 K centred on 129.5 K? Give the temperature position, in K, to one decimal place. 118.0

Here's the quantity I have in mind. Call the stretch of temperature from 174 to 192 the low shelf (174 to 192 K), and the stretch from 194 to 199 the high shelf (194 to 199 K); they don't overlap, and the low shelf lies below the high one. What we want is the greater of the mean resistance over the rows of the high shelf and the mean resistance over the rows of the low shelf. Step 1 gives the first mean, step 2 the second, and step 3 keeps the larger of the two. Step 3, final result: 6.96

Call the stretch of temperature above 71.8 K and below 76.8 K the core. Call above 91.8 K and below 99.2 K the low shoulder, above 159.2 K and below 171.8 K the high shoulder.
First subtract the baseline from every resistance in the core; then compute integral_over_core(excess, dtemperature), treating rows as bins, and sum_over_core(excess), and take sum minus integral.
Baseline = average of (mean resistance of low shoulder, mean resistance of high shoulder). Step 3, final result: -3.6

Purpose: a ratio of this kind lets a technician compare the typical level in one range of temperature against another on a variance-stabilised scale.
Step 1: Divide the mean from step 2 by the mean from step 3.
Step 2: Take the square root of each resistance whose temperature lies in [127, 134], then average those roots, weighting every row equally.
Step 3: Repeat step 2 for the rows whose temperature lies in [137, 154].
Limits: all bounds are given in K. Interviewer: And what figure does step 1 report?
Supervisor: 0.99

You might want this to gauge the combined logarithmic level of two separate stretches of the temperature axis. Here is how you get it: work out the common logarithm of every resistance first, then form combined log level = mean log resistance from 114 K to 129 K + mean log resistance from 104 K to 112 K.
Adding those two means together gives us 1.45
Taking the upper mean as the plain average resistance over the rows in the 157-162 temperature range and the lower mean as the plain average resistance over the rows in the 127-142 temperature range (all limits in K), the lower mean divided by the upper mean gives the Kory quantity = 1.07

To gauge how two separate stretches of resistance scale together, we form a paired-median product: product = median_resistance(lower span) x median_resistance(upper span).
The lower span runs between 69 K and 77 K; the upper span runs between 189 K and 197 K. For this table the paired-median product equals 44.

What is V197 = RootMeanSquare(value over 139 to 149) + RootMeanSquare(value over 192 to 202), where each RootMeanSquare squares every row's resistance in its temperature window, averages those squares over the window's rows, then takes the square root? 14.0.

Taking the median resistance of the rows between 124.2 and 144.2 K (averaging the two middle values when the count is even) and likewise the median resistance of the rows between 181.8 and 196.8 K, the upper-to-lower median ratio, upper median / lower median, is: 0.95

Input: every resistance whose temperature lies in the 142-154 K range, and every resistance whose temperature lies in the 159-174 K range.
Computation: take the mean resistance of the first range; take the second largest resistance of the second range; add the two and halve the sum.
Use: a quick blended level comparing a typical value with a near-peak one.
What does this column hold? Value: 6.9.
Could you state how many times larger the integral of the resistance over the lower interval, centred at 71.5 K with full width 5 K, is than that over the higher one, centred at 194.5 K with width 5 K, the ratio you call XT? 0.94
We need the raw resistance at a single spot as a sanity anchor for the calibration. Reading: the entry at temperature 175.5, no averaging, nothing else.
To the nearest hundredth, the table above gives 7.06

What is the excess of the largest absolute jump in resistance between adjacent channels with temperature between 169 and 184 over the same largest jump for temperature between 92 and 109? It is -0.4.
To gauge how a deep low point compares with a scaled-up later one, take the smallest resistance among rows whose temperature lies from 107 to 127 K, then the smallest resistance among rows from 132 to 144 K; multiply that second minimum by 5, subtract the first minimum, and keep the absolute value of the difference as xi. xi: 30.3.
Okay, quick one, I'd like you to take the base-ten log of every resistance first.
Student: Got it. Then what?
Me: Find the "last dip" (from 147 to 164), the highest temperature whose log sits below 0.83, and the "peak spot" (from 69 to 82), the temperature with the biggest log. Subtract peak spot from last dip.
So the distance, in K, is 87.5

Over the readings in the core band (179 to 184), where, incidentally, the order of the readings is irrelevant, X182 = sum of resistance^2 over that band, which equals 98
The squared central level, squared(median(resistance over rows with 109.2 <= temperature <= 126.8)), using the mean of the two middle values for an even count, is 39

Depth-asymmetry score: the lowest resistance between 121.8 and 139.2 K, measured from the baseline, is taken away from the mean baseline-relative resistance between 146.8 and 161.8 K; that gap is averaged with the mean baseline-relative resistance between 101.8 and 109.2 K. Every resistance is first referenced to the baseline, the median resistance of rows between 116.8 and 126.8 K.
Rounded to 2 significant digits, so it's -1.3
